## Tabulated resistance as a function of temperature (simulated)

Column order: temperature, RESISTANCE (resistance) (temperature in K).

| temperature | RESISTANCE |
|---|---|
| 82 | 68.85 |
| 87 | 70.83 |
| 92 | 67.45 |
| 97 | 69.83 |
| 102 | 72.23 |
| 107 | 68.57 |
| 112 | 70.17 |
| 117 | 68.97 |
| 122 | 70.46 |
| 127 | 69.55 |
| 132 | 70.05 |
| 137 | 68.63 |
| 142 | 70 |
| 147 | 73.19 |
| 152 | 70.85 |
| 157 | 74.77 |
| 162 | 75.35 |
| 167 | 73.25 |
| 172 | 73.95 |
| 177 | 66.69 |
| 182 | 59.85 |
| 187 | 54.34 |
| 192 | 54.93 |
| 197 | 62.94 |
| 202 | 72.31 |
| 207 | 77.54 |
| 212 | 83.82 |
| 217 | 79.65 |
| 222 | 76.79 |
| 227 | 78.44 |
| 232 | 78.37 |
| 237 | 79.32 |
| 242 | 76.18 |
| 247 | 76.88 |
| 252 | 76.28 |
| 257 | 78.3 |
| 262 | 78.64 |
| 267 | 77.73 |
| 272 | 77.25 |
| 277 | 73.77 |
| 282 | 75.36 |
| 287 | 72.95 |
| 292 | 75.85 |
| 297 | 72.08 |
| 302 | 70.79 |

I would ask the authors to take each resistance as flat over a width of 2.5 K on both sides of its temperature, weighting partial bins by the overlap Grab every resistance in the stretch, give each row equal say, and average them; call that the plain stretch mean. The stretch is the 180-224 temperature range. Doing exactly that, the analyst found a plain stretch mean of 69.1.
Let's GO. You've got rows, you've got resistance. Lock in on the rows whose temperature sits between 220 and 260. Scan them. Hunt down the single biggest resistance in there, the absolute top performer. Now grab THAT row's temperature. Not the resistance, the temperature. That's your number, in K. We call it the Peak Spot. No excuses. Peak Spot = 237 K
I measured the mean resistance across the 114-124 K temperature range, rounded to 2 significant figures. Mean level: 70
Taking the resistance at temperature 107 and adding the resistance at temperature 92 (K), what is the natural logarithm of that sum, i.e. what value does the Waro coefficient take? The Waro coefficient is 4.91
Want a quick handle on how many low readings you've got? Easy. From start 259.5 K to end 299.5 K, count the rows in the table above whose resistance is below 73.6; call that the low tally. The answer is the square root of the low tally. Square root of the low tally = 1.4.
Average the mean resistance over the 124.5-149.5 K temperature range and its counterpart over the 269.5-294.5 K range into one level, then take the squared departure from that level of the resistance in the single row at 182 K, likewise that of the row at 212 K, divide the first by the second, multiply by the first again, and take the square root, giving 15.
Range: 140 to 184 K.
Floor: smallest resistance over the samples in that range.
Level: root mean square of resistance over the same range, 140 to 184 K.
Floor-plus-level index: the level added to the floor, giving 131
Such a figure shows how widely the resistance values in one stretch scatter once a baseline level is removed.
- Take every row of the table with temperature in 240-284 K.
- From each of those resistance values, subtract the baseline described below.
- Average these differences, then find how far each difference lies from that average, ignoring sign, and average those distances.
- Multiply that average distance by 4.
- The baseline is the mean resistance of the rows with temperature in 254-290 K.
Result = 5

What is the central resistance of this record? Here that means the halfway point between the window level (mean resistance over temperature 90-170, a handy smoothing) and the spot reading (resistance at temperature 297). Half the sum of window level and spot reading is 71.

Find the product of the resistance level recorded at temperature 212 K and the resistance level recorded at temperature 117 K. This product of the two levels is 5781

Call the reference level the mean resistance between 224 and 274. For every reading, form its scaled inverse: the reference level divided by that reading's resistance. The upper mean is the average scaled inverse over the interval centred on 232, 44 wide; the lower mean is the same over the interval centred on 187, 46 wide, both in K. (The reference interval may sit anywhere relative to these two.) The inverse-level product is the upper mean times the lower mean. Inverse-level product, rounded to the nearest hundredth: 1.18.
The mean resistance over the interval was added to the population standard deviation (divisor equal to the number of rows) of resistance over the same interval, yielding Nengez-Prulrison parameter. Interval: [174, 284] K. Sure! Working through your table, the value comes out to 81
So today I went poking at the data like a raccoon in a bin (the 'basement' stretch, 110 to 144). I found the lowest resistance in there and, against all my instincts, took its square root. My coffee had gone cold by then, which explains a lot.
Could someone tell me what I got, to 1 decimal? 8.3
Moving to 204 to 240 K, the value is 8.8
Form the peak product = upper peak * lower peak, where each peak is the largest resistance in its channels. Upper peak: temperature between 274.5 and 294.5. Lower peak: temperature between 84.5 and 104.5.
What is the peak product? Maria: 5479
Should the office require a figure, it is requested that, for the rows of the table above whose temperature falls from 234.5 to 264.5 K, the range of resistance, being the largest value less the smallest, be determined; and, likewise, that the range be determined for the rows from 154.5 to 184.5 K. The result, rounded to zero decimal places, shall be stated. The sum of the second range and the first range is 19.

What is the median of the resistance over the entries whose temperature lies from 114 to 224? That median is 71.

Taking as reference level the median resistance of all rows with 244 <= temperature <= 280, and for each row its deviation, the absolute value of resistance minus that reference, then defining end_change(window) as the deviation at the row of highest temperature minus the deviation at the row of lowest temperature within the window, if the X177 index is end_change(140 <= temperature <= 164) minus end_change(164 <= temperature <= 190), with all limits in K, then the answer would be -24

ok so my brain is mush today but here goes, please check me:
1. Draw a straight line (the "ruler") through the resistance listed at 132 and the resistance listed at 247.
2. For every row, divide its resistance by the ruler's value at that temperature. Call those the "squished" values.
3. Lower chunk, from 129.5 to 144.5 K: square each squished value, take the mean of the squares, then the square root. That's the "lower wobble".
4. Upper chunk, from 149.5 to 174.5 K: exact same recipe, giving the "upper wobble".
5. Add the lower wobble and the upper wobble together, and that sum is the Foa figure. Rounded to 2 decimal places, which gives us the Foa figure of 2.01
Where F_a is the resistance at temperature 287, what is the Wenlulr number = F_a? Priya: 72.95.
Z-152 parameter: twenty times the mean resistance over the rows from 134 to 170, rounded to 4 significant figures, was 1446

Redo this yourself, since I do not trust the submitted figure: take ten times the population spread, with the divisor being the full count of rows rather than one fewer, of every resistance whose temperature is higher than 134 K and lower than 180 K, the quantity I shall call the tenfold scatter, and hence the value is 28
